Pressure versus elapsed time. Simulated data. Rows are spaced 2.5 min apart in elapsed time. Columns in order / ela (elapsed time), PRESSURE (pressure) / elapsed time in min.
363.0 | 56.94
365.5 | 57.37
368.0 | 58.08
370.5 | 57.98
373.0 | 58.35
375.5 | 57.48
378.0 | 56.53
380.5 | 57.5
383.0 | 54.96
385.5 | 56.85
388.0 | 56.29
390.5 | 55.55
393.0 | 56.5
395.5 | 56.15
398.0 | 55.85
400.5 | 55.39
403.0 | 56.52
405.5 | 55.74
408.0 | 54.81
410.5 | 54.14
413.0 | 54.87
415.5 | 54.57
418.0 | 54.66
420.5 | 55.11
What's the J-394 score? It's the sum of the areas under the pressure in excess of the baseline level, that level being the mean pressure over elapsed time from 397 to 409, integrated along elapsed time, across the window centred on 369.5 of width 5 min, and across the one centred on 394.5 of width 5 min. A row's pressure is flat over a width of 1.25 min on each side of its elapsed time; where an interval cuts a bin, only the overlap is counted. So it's 15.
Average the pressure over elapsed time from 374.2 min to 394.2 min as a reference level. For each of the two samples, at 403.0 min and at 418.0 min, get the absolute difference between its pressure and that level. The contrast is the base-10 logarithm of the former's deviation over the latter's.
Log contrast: -1.5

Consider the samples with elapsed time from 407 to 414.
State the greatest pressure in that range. 54.87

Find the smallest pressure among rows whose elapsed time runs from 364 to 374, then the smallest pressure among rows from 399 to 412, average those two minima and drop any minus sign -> 55.8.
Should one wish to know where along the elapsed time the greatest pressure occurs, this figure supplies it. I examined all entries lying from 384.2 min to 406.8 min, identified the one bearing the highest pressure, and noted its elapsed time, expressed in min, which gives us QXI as 385.5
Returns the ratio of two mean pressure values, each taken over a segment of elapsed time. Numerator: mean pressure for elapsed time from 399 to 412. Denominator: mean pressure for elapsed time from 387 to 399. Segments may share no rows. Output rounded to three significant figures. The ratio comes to 0.987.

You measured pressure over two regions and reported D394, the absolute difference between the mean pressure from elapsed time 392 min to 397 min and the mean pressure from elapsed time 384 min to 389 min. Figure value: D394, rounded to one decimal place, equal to 0.2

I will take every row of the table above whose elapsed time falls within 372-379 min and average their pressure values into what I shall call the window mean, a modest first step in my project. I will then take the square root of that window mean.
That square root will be 7.580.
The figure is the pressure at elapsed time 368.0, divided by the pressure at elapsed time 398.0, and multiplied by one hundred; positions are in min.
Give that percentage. 104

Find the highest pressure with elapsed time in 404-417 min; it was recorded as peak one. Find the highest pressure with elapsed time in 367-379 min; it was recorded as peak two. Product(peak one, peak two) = 3252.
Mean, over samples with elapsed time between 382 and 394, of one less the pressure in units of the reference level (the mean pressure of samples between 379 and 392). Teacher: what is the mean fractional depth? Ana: 0.00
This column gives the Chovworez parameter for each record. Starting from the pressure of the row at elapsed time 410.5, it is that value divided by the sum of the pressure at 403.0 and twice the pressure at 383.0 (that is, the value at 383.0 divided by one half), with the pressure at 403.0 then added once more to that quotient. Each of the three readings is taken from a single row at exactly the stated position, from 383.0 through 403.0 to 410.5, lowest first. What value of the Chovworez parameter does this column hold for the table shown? 56.8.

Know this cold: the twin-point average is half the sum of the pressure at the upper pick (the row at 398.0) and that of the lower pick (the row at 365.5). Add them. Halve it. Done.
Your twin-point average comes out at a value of 56.6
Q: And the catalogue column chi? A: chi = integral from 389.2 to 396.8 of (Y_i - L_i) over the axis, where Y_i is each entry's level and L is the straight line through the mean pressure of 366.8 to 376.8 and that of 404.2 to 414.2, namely -1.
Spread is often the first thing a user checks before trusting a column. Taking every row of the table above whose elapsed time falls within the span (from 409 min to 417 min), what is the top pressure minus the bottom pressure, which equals 0.7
